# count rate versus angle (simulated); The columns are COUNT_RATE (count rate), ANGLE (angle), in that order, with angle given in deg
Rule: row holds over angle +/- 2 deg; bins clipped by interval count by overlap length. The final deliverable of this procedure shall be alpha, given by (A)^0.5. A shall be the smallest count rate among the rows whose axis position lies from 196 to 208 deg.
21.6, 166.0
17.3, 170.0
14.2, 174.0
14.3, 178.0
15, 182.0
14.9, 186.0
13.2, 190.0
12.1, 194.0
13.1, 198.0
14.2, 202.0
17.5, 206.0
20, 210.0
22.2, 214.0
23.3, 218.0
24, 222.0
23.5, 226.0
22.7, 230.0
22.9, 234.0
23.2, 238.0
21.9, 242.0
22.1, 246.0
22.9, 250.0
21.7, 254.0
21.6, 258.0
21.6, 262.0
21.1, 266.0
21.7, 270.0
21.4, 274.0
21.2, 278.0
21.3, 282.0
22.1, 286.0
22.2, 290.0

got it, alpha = 3.62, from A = 13.1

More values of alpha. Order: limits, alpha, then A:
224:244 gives 4.68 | 21.9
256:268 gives 4.59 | 21.1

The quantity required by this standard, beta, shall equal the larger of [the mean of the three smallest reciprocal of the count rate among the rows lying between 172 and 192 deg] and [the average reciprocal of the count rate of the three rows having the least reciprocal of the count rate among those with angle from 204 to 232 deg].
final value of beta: 0.068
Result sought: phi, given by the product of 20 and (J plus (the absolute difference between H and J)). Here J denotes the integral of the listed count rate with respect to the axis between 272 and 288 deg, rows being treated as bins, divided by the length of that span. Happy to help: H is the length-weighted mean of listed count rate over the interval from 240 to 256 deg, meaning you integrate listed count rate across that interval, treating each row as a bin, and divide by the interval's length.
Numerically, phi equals 443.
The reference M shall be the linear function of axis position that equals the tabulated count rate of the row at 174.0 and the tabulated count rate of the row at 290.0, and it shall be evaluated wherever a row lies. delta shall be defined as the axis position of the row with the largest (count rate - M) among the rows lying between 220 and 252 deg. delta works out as 222.0 deg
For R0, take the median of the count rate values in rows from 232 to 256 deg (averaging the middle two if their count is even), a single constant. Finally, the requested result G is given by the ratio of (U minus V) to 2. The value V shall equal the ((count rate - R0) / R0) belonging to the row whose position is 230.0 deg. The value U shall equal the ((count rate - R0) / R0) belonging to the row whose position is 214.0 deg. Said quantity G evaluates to -0.01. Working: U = -0.013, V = 0.009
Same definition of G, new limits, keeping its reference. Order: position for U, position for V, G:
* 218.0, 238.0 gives 0.00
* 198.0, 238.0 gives -0.22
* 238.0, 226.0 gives -0.01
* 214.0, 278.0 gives 0.02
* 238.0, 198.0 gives 0.22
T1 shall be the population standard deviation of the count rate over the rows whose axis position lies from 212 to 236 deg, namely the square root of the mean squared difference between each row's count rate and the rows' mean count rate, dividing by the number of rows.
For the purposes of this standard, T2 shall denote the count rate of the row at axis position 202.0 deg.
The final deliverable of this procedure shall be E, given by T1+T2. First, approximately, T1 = 0.6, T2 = 14.2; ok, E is 14.8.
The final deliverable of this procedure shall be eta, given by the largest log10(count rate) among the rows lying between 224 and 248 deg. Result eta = 1.37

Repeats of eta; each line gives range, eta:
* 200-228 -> 1.38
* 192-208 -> 1.24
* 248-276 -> 1.36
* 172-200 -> 1.18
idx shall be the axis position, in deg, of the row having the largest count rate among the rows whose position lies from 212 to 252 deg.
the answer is 222.0 deg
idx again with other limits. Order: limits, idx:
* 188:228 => 222.0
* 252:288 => 286.0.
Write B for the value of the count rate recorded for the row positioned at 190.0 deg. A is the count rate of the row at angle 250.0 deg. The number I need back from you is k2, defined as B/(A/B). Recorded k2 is 7.6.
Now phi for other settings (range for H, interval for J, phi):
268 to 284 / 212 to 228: 502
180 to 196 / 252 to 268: 584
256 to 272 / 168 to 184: 430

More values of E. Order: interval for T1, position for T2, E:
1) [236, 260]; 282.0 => 21.9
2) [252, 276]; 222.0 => 24.2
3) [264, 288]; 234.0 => 23.2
